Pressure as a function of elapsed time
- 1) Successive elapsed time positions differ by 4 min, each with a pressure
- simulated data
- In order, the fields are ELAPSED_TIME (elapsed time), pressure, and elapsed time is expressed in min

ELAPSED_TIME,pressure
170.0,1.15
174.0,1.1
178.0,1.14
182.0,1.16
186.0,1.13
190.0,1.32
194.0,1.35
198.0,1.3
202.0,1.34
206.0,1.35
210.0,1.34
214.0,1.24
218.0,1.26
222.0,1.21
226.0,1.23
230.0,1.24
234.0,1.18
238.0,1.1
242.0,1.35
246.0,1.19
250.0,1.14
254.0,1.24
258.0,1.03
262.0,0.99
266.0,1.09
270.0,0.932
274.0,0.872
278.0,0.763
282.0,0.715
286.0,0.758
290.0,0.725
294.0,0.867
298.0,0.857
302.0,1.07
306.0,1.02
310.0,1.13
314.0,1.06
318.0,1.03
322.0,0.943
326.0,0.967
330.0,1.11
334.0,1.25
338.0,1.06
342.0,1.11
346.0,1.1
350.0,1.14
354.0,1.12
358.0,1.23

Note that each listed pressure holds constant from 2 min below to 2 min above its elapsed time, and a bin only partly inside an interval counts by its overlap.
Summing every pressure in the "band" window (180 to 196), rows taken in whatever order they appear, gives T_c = 4.96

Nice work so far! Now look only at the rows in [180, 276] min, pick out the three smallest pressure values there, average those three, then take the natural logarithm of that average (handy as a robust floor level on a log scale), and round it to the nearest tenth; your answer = -0.1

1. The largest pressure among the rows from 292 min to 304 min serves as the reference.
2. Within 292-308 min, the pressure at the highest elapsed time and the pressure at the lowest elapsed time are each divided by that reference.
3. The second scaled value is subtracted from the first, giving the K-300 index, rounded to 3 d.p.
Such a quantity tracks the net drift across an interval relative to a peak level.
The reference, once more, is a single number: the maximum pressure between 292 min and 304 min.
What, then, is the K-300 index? 0.143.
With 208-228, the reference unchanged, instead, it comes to -0.103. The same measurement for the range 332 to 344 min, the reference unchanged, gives -0.131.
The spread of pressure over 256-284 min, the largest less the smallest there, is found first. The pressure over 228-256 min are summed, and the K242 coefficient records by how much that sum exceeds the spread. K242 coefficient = 8.1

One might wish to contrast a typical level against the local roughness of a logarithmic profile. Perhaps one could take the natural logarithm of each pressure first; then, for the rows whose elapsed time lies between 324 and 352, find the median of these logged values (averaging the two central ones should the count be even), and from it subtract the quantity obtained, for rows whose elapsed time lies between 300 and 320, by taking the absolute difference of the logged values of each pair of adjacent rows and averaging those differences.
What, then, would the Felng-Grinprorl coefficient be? 0.044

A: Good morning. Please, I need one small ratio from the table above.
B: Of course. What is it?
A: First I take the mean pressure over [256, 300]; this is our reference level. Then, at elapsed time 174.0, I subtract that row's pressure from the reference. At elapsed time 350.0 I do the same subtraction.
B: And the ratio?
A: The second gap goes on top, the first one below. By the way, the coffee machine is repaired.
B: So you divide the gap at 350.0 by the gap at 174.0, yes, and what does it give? 1.2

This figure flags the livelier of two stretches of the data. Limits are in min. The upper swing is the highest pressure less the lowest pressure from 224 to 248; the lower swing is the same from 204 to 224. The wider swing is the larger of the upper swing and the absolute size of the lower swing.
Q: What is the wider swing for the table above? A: 0.250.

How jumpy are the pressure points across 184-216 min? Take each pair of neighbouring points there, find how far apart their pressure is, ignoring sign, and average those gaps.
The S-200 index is 0.061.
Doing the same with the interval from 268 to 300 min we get 0.064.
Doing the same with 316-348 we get 0.092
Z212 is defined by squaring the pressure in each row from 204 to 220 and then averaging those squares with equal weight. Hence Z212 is 1.7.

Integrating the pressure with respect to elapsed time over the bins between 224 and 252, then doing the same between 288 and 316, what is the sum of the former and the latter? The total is 61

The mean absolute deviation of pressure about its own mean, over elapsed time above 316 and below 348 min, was 0.07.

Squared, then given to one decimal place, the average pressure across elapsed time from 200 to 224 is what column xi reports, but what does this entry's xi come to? 1.7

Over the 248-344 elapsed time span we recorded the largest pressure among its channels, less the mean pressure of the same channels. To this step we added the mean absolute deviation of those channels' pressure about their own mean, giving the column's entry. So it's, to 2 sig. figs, 0.39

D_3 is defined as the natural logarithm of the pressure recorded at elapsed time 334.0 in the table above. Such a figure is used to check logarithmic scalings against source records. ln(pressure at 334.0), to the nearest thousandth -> 0.223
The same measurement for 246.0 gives 0.174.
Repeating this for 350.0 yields 0.131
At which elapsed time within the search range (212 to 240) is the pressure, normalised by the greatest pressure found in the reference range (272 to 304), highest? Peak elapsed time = 218.0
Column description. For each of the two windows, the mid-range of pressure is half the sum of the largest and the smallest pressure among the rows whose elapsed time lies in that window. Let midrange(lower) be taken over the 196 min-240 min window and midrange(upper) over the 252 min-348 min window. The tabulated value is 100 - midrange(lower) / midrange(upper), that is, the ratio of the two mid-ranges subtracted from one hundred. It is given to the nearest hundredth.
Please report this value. 98.75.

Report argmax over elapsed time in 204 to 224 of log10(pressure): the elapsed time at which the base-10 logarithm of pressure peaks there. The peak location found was 206.0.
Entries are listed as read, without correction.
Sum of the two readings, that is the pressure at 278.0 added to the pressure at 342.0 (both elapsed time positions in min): 1.87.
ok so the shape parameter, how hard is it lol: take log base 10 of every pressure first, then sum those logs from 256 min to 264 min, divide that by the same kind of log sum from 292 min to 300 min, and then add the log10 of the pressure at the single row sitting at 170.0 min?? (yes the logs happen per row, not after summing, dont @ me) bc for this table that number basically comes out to 0.0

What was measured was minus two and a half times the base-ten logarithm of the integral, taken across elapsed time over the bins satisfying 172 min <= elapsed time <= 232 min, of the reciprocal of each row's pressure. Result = -4.2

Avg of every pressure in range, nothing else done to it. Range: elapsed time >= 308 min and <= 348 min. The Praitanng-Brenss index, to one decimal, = 1.1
